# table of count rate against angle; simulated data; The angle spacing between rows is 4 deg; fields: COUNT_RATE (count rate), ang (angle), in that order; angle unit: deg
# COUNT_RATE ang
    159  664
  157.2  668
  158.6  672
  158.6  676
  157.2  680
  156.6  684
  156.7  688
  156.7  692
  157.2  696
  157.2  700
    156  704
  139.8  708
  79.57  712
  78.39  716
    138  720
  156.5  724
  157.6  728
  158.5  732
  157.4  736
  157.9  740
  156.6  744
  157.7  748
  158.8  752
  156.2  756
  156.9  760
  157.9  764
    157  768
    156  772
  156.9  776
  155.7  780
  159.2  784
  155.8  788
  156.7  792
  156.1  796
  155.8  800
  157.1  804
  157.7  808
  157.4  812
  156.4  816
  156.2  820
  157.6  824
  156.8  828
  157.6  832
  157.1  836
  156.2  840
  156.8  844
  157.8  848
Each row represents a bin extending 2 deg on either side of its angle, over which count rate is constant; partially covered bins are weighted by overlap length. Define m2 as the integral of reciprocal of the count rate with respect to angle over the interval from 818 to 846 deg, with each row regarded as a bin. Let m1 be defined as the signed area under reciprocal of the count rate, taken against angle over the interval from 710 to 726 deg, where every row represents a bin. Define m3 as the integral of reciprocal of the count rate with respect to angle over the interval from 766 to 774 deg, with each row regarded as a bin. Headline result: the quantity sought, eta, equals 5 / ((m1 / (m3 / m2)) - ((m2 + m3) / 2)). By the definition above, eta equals 12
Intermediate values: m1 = 0.16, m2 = 0.18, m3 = 0.05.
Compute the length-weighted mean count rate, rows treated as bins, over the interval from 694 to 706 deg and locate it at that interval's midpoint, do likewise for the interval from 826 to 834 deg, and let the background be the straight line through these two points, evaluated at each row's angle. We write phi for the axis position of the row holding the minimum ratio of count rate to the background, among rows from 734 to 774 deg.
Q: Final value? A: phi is 772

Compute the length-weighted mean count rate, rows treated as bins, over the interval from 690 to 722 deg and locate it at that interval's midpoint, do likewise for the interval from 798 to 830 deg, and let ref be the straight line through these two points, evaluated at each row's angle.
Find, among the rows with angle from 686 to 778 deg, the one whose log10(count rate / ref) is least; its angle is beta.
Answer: 716 deg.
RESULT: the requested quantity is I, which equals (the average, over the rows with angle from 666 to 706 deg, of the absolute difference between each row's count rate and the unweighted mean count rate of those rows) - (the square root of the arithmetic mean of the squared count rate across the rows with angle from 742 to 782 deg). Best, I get -156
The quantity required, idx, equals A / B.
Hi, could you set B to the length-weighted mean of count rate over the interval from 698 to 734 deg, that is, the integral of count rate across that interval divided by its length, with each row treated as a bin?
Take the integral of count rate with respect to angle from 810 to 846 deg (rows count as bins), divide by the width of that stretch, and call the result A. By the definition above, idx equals 1.2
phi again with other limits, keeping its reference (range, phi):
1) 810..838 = 820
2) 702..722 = 716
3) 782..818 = 800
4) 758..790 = 780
